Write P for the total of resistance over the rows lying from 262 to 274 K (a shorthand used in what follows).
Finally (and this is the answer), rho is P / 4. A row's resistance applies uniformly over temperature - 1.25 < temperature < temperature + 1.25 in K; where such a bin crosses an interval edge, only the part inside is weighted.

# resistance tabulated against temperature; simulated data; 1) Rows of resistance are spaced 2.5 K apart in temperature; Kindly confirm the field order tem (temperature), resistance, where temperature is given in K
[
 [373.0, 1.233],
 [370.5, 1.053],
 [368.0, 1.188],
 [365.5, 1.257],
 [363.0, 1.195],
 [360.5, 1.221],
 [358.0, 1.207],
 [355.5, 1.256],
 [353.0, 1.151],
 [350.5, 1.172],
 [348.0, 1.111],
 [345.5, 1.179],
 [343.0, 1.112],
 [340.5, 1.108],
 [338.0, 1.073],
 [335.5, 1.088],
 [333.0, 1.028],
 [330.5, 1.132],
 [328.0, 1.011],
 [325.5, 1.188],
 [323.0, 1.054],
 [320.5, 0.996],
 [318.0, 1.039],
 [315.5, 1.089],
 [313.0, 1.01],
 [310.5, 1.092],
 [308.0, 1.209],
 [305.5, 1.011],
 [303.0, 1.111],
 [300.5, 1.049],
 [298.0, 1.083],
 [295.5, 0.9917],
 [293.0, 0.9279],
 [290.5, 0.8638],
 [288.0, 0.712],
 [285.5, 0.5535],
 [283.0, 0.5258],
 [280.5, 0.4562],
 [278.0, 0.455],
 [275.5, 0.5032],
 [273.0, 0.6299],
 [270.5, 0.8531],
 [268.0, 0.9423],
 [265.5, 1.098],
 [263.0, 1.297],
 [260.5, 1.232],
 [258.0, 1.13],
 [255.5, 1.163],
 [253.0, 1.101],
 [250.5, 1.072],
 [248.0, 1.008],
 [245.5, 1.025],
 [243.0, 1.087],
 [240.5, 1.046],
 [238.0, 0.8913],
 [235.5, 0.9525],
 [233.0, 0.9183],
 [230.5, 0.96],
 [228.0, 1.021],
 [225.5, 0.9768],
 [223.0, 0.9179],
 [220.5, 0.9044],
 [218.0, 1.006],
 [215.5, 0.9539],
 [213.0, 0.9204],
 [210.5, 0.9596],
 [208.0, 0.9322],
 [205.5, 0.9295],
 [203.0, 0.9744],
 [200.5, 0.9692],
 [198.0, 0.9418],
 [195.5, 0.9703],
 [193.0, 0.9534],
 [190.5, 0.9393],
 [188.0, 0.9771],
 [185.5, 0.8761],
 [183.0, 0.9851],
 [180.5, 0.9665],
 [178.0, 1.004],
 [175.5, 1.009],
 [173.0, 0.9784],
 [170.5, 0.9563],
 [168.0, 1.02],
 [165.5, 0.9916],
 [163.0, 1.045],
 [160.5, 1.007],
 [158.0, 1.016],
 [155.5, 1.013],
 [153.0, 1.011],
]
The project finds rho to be 1.205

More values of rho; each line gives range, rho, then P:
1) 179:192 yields 1.186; 4.74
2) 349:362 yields 1.502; 6.01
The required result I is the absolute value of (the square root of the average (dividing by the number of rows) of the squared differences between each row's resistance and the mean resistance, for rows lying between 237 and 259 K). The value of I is 0.07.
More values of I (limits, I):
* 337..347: 0.04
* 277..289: 0.09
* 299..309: 0.07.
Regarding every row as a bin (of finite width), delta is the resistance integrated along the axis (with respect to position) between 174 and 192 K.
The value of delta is 17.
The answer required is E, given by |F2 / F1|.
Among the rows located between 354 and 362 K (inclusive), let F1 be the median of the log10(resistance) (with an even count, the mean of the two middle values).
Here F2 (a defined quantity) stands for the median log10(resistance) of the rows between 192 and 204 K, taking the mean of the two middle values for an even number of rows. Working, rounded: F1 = 0.087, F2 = -0.01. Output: 0.2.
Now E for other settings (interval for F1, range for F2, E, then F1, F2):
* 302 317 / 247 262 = 1.3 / 0.038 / 0.05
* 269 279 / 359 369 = 0.3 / -0.249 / 0.08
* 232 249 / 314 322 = 4.8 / 0.003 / 0.02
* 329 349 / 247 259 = 0.9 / 0.045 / 0.04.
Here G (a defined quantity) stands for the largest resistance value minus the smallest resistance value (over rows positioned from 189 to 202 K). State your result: 0.03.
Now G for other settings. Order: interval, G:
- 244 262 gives 0.22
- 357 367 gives 0.06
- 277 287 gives 0.10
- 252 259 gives 0.06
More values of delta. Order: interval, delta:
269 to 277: 5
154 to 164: 10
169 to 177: 8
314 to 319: 5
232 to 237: 5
